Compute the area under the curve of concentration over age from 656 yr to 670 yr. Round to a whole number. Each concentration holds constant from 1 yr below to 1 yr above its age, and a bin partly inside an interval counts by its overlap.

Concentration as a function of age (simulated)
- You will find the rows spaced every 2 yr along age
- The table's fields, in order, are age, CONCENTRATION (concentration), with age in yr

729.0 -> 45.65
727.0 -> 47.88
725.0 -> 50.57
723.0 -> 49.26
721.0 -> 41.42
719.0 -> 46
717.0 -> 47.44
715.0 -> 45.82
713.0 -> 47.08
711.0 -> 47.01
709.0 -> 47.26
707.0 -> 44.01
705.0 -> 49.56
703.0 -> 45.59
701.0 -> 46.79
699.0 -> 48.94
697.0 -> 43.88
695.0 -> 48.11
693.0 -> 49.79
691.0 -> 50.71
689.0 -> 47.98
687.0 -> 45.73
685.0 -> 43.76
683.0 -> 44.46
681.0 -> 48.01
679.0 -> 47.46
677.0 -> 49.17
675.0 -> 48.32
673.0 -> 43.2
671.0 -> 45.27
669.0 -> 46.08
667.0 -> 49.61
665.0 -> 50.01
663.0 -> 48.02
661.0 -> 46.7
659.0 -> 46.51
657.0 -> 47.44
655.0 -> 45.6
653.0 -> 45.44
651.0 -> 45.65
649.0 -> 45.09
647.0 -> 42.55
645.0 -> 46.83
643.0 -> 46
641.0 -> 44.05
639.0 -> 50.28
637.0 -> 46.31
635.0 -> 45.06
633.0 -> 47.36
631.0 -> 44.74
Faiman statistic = 669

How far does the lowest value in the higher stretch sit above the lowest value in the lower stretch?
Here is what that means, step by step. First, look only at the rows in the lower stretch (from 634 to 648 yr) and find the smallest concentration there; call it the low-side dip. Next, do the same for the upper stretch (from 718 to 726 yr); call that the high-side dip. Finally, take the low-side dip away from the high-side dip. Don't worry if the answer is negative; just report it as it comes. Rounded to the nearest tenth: -1.1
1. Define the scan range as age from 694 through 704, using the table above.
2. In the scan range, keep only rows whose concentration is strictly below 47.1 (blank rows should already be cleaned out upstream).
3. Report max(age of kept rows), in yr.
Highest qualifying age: 703.0 yr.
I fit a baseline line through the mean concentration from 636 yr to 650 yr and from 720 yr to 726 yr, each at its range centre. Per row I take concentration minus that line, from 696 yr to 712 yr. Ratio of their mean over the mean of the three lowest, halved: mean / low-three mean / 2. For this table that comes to 0.0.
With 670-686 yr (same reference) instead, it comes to 0.0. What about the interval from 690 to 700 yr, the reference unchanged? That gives 2.8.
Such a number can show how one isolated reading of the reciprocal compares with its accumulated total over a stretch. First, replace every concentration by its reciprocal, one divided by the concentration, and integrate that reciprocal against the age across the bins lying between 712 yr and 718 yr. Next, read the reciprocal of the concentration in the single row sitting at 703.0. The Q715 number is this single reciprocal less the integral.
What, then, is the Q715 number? -0.106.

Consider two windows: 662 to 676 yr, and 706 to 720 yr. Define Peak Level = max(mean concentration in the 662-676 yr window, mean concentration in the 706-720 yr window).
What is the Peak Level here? 47.2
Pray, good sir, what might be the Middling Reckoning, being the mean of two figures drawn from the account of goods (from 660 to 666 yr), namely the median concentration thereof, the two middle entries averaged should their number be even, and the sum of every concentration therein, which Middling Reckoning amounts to 96.4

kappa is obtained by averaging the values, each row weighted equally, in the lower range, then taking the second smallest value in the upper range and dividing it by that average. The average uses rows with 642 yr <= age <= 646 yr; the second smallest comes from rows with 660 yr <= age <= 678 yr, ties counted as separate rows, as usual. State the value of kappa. 0.98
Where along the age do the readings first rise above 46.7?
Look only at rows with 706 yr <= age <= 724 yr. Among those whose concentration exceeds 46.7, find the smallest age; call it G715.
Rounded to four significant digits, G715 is 709.0 yr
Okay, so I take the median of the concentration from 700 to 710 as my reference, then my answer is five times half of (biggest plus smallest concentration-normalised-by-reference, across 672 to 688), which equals 4.94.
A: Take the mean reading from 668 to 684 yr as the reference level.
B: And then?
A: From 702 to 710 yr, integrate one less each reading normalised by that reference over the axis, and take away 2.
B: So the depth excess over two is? -2.02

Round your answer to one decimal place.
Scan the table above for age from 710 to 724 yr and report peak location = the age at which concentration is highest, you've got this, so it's 723.0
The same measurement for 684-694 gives 691.0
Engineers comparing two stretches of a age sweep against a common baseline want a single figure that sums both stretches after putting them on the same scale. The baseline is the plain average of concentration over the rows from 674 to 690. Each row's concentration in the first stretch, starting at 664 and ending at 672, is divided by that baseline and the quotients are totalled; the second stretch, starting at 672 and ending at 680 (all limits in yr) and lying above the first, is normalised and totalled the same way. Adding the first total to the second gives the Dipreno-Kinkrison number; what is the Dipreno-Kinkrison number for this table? 8.09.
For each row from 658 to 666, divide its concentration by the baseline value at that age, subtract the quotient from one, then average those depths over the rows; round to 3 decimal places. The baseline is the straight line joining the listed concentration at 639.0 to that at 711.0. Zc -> 0.029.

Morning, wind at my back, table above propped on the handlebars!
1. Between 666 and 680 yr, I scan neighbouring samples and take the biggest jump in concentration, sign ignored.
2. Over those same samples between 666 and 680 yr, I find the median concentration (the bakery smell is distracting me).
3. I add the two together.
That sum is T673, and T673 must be 52.6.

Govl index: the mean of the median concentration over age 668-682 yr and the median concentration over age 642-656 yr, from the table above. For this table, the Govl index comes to 46.53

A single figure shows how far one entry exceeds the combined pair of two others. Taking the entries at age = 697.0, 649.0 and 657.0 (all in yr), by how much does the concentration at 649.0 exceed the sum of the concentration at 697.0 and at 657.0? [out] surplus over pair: -46.2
